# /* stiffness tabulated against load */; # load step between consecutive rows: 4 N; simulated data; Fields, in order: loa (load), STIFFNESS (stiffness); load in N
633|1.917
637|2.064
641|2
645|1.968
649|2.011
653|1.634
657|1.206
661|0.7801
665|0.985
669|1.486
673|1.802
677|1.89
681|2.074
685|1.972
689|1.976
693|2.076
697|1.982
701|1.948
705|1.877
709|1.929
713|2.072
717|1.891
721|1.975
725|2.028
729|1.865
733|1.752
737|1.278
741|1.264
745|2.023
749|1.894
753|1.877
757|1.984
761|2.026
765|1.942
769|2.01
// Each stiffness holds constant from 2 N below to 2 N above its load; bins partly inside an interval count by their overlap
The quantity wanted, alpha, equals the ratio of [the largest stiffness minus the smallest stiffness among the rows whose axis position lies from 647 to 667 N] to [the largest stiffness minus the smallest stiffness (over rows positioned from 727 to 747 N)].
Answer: 1.6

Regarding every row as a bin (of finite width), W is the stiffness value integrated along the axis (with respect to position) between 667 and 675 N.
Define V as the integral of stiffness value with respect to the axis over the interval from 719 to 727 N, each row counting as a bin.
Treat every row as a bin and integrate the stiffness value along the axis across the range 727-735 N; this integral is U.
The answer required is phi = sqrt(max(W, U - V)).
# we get 3.63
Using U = 14.5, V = 16.0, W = 13.2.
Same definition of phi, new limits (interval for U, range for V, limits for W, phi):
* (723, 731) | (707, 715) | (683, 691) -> 3.97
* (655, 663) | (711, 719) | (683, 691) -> 3.97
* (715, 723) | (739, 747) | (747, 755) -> 3.88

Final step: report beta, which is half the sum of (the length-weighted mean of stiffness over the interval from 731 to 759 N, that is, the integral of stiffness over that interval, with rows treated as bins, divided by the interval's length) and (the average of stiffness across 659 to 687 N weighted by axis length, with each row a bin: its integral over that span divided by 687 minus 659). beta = 1.65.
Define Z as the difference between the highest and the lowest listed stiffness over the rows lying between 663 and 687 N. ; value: 1.1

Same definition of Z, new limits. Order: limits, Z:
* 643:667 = 1.2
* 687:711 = 0.2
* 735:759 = 0.8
